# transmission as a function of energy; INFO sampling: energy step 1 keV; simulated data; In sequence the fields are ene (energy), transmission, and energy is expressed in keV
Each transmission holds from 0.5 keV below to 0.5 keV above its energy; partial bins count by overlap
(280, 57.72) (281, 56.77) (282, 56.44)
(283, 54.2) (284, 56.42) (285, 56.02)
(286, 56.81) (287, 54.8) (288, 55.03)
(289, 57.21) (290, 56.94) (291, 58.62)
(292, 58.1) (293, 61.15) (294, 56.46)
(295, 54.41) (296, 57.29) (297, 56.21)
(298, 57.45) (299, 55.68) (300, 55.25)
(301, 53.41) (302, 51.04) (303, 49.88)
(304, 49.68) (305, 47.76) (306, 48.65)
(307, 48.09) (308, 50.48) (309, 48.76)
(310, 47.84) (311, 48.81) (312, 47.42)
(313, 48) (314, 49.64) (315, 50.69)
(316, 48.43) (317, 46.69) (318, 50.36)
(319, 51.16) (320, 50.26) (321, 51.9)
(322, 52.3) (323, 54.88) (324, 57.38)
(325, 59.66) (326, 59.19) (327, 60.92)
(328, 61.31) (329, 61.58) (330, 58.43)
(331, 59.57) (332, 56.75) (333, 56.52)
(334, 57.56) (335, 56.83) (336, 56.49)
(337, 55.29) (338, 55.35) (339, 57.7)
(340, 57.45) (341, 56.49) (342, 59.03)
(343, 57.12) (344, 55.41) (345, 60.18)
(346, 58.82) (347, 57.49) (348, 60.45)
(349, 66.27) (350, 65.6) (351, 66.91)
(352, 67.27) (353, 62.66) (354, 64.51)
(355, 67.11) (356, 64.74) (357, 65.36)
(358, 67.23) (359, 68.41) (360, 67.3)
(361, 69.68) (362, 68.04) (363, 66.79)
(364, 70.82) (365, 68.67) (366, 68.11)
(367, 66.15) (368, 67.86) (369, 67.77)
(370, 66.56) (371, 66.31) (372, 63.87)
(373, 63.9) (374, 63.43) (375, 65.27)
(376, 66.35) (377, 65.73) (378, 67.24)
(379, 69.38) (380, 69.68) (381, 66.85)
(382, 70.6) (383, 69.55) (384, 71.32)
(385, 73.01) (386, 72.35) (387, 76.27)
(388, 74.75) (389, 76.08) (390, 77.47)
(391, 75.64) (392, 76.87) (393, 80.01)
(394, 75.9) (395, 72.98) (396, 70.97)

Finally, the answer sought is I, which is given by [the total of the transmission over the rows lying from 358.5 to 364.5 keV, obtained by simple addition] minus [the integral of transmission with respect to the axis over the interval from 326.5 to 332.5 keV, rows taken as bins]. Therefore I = 52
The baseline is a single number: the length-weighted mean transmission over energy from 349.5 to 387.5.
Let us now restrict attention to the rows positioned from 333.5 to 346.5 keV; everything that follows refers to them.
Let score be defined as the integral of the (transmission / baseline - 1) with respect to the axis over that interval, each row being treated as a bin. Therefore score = -2.0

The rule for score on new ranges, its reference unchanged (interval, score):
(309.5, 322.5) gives -3.5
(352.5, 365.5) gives -0.1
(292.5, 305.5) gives -2.6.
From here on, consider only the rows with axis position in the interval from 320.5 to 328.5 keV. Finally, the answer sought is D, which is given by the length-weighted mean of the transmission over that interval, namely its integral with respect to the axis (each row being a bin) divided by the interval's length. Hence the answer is 57.2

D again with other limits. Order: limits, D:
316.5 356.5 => 58.4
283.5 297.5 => 56.8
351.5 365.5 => 67.0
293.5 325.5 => 51.7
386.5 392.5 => 76.2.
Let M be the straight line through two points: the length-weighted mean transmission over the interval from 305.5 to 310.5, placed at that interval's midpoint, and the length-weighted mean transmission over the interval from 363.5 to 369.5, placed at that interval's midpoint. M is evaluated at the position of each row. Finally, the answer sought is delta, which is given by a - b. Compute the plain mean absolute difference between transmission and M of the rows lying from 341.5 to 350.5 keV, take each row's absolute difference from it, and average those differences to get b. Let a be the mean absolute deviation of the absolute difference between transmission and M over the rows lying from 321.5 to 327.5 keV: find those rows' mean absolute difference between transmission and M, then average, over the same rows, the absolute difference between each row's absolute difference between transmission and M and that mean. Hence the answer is 0.5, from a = 1.7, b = 1.18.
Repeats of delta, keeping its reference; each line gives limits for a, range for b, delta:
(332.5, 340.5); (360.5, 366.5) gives -0.3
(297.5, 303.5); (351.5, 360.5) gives 1.8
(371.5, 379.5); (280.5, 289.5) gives -0.1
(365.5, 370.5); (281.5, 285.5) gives 0.0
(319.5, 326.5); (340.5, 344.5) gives 0.3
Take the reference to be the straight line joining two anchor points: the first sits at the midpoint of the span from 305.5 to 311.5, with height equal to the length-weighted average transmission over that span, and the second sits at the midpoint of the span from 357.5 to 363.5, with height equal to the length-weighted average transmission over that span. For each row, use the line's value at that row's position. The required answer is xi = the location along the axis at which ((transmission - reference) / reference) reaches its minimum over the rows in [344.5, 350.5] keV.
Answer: 347 keV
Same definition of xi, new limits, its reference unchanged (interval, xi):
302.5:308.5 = 307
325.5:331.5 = 330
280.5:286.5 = 283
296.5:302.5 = 302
